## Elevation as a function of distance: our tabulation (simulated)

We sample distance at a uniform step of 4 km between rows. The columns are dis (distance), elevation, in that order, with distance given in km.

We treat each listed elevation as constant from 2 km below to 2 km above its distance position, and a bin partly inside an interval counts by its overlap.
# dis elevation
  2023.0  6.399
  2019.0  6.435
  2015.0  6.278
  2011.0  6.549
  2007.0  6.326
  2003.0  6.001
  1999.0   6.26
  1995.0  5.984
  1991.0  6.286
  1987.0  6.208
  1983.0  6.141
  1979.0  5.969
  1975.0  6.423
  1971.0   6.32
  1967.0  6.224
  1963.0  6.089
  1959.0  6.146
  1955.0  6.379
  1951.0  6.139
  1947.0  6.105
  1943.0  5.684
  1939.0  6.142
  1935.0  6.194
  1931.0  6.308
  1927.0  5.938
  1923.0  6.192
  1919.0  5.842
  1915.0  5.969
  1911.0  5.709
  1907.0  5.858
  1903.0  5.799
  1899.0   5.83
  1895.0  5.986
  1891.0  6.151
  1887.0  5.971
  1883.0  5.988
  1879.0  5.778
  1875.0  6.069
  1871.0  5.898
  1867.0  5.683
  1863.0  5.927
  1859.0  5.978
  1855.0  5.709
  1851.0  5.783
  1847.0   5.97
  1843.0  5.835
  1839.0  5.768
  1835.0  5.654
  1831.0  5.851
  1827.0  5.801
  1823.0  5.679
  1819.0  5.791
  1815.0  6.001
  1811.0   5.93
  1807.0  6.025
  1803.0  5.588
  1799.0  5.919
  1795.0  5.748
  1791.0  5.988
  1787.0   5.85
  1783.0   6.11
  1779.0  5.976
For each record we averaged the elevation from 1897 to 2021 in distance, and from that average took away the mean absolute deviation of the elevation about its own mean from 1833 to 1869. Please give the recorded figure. 6.02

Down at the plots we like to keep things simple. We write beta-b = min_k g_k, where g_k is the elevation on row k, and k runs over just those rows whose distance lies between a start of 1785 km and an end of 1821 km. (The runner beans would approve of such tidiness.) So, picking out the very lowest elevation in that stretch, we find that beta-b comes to 5.588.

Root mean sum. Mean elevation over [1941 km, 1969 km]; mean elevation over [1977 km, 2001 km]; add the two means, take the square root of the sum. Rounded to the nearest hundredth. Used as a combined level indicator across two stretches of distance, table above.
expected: 3.50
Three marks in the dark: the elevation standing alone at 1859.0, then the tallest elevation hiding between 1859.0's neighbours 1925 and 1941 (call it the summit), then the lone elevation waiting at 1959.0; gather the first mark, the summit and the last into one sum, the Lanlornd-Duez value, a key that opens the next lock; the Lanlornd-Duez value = 18.4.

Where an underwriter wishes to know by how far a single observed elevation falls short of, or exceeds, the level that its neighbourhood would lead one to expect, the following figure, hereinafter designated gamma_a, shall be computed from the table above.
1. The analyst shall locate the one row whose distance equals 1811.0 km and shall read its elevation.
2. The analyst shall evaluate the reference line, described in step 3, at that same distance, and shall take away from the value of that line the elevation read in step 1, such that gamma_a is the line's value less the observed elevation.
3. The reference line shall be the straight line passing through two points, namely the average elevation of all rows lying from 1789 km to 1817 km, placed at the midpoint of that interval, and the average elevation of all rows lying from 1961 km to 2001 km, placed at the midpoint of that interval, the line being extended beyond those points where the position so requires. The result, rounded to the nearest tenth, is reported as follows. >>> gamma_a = 0.0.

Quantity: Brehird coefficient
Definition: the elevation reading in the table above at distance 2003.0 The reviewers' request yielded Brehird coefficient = 6.001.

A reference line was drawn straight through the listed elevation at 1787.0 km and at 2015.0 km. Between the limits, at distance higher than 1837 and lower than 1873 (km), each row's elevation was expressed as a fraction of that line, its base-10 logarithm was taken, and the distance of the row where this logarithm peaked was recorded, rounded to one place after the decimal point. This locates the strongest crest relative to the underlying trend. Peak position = 1847.0 km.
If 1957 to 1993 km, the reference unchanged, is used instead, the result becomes 1975.0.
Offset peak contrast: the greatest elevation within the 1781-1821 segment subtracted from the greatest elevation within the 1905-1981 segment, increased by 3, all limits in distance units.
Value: 3.3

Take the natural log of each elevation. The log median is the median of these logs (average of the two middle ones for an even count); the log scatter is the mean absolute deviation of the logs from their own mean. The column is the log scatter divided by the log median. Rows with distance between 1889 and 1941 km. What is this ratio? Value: 0.0146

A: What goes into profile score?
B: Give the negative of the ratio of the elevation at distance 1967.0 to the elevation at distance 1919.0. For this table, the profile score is -1.07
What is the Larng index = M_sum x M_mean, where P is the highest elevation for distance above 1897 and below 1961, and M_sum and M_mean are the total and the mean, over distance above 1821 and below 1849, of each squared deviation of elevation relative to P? 0.87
